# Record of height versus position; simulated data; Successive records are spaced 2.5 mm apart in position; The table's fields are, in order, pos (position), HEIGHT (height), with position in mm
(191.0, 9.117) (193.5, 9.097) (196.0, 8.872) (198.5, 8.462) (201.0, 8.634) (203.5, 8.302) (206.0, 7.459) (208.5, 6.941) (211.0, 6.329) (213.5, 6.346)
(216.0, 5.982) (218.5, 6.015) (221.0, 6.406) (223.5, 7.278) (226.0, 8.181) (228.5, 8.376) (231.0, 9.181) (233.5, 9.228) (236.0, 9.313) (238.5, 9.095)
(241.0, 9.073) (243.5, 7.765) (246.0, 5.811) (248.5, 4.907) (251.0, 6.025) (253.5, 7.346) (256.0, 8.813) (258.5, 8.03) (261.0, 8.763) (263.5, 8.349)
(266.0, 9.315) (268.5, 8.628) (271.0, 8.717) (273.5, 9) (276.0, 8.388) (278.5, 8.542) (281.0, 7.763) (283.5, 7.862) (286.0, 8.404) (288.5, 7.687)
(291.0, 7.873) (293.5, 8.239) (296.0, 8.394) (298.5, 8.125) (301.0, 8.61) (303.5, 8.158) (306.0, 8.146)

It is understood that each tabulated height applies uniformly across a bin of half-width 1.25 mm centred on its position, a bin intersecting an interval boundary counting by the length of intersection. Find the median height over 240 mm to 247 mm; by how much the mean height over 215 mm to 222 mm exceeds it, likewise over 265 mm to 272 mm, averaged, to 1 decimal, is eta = -0.3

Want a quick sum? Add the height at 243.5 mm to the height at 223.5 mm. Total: 15.0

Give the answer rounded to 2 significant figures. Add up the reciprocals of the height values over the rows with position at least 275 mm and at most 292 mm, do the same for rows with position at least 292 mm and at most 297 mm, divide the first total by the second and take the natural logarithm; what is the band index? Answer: 1.3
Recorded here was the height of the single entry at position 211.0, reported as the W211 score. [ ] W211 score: 6.329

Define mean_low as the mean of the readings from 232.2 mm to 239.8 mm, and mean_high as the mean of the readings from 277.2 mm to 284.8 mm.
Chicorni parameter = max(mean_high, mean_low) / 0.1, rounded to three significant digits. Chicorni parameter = 92.1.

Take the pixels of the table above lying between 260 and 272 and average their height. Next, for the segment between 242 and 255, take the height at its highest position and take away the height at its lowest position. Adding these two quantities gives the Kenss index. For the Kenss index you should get 8.3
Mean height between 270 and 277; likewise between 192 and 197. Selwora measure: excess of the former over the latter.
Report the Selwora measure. -0.3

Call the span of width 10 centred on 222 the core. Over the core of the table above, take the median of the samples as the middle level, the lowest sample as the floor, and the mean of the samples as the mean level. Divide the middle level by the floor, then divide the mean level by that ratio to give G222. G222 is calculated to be 6.1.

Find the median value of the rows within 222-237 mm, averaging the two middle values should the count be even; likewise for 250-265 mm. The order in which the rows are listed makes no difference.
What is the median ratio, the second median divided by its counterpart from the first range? 0.93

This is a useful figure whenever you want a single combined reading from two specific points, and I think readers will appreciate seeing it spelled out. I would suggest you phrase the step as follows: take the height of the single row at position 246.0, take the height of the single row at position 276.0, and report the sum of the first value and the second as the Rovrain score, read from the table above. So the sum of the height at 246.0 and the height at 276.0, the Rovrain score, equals 14.2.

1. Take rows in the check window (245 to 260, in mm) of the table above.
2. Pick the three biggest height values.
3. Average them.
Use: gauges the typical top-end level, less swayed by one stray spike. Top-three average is 8.1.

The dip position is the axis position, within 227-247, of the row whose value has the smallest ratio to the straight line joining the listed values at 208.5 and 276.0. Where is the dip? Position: 246.0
